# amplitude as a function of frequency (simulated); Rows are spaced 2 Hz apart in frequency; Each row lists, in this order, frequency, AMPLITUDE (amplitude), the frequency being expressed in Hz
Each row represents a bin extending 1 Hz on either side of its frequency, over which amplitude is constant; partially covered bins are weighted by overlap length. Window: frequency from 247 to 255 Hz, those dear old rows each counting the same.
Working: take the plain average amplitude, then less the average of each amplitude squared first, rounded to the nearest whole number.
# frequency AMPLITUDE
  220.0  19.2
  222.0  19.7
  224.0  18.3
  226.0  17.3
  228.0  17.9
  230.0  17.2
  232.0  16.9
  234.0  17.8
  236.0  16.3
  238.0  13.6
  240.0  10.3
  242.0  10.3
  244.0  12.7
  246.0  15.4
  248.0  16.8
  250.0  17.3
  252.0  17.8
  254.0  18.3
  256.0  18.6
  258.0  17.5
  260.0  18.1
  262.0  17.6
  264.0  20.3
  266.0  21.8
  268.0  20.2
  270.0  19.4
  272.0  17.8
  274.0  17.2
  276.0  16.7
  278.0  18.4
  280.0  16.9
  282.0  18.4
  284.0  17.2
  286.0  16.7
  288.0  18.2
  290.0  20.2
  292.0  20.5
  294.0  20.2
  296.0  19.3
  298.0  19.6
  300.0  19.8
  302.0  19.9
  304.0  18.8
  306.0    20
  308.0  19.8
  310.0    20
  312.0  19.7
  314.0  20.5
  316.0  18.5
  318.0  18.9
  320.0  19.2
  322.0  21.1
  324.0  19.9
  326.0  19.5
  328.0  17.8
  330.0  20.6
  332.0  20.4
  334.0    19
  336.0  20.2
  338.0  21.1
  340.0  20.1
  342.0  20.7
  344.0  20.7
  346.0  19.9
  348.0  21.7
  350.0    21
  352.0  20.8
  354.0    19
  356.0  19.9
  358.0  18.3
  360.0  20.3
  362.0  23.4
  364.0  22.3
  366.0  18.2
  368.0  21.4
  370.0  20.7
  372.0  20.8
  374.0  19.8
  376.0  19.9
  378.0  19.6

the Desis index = -291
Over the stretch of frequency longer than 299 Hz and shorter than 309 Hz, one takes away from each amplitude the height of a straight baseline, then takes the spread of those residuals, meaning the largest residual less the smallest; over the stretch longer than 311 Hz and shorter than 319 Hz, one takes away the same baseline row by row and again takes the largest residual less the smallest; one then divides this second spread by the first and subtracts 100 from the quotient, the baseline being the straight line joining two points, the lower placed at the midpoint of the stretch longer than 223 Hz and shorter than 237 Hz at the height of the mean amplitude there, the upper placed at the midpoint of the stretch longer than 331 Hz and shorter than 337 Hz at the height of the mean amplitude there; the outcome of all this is -98.2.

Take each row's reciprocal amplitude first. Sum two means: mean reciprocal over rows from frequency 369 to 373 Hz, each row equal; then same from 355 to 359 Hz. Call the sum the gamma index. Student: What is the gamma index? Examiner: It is 0.101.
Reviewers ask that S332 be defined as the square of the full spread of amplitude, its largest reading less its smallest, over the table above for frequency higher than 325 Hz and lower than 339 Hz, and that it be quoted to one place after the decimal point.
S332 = 10.9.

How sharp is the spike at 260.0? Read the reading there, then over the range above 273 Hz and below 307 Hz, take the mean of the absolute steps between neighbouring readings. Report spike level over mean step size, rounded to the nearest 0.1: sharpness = 19.6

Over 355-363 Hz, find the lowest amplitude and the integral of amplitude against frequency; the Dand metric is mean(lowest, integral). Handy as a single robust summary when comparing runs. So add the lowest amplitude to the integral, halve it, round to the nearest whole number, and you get 91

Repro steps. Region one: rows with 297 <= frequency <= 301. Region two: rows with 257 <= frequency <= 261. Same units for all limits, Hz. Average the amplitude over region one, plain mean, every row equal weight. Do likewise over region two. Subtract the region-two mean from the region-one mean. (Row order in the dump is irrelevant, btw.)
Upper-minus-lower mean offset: 1.9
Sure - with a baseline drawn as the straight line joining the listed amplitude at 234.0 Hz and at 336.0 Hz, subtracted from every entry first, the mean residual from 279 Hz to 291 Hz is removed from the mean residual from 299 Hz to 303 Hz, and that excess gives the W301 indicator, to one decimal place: 1.5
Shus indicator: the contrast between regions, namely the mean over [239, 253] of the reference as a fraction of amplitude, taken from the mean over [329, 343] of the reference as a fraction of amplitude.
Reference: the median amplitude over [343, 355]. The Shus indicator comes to -0.49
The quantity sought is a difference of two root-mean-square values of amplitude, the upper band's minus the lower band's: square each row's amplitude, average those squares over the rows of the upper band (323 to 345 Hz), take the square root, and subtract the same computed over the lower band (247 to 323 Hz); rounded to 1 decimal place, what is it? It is 1.1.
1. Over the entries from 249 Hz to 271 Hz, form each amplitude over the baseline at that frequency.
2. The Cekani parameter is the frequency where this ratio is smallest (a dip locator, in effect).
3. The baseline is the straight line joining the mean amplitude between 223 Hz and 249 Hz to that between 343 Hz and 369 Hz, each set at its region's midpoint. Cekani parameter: 262.0 Hz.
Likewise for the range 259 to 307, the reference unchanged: 286.0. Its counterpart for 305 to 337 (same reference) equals 328.0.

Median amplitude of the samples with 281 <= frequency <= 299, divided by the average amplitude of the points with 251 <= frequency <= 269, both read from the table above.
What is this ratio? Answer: 1.02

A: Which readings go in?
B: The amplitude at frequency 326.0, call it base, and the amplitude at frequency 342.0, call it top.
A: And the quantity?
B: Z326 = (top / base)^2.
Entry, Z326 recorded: 1.13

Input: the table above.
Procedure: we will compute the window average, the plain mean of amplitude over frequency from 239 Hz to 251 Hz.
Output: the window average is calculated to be 14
